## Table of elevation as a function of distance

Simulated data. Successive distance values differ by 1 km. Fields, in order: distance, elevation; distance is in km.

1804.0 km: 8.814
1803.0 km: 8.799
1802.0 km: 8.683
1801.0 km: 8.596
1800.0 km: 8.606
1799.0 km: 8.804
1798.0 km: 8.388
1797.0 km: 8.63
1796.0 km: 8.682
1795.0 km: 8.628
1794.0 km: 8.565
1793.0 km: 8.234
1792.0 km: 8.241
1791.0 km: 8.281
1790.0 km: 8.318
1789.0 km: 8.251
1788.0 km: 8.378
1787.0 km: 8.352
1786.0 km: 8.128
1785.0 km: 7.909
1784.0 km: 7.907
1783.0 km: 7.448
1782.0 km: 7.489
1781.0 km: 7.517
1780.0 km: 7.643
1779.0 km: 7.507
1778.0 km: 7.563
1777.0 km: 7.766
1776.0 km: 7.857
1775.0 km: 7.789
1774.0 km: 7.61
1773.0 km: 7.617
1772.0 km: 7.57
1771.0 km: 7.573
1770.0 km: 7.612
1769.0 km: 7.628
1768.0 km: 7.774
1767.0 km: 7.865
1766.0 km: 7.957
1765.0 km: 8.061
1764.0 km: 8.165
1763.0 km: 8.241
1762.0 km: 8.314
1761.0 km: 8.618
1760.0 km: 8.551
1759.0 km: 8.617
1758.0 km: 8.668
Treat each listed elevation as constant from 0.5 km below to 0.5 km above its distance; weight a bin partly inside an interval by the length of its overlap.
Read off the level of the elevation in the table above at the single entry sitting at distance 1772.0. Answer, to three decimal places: 7.570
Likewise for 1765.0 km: 8.061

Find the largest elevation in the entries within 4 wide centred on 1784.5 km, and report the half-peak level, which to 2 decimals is 4.06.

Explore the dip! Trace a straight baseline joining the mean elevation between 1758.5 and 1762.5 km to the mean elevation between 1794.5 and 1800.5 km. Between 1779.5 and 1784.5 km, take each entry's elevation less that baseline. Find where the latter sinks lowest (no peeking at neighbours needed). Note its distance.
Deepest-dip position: 1783.0 km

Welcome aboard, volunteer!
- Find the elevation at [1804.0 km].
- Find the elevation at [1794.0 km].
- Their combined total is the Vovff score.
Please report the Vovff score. 17.4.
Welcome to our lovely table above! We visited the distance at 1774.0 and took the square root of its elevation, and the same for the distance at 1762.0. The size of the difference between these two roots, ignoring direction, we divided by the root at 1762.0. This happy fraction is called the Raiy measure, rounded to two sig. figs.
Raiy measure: 0.043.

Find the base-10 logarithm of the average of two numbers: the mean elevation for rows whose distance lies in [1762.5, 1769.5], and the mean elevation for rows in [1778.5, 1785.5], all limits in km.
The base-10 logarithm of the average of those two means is 0.892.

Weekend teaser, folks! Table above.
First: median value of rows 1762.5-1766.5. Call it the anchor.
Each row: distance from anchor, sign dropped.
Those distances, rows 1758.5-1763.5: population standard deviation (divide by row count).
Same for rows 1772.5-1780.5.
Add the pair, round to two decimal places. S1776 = 0.27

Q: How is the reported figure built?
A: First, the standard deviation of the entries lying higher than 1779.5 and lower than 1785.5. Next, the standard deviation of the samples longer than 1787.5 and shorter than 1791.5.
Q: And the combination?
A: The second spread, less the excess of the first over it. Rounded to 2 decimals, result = -0.10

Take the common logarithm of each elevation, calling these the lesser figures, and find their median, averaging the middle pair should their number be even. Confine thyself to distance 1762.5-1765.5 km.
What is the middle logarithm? 0.91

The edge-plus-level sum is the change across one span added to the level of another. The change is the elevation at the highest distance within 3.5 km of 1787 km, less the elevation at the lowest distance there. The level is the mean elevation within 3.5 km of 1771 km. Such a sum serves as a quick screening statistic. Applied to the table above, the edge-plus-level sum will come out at 8.04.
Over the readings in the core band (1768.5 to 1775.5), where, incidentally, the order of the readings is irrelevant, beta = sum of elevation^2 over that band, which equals 407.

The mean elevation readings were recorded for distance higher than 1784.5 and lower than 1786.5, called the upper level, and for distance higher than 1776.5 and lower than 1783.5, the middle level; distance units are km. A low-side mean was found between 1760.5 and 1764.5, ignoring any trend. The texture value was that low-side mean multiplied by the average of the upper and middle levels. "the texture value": 64.9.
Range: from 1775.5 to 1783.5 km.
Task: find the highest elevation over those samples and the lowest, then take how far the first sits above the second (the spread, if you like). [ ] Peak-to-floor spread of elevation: 0.41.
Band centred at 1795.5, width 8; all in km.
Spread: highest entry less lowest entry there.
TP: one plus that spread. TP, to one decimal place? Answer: 1.6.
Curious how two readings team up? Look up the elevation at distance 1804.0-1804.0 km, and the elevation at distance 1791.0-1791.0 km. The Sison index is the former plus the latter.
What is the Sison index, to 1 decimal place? 17.1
